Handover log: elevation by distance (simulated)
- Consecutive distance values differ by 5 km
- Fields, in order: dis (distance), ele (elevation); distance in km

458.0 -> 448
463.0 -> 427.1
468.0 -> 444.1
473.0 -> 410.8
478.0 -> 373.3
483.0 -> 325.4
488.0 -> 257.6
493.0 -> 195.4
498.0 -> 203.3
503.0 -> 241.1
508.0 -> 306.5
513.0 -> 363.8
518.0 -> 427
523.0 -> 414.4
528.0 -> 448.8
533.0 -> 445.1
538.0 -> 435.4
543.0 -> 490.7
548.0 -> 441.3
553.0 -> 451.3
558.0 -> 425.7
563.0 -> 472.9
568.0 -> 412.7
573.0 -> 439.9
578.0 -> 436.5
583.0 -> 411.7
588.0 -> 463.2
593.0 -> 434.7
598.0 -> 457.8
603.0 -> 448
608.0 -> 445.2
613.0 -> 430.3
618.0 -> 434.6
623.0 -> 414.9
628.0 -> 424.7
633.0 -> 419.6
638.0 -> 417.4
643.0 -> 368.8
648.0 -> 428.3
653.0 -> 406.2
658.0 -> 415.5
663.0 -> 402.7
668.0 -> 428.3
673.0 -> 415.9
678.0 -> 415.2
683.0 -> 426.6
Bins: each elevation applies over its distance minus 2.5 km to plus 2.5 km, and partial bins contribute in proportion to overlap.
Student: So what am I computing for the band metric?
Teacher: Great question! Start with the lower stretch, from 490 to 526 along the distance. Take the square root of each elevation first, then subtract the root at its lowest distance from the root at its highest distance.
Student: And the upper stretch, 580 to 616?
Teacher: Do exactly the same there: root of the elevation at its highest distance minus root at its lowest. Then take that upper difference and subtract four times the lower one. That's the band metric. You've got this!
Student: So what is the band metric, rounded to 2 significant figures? -25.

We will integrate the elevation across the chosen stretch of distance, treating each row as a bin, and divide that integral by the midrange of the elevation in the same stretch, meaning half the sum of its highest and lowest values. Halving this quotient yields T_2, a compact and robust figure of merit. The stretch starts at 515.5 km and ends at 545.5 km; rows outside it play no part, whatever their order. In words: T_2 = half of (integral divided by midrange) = 15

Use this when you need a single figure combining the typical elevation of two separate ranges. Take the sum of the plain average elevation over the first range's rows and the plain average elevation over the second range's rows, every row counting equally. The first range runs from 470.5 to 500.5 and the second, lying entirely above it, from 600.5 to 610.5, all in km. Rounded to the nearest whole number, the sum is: 741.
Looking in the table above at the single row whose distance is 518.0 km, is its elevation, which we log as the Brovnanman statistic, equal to 427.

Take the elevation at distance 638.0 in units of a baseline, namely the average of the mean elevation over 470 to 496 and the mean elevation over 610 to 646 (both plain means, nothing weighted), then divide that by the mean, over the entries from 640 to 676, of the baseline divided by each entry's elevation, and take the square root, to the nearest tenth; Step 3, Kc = 1.1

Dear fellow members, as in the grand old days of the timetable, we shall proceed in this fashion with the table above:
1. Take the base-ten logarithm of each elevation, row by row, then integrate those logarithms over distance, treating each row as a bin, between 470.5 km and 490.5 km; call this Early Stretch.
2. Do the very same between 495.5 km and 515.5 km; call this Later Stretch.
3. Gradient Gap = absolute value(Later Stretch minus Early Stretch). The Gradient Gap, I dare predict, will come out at 1.86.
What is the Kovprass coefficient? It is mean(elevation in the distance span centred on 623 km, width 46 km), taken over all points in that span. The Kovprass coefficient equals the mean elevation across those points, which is 423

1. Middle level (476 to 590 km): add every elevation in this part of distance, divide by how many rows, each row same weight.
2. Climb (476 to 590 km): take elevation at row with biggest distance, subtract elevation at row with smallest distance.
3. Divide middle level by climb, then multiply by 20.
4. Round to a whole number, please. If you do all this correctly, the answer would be 86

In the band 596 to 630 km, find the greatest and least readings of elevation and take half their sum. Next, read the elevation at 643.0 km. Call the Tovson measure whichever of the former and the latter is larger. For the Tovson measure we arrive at 436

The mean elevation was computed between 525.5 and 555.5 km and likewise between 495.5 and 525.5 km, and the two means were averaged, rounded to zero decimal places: 389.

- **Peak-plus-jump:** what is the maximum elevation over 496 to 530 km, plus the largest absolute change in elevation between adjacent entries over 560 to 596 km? 509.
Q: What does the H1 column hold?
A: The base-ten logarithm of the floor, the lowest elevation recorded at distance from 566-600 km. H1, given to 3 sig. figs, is 2.61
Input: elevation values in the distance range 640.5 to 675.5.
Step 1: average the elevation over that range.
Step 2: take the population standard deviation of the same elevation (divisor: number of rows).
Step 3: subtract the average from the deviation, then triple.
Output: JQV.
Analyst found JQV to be -1171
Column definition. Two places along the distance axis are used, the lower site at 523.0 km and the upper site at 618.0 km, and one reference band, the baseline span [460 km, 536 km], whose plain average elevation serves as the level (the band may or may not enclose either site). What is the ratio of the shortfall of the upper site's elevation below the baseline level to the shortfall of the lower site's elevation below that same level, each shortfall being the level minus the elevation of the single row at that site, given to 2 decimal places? 1.33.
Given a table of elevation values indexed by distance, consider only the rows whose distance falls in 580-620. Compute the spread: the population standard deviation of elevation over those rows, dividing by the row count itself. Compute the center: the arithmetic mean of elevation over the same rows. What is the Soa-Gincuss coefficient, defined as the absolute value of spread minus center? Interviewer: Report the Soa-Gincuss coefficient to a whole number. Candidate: 425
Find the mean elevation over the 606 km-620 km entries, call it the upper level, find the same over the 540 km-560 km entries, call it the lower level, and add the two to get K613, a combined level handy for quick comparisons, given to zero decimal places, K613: 889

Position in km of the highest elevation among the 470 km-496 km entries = 473.0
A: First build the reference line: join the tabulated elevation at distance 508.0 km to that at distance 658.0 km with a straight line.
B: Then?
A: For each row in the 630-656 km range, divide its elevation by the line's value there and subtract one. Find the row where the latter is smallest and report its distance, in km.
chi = 643.0 km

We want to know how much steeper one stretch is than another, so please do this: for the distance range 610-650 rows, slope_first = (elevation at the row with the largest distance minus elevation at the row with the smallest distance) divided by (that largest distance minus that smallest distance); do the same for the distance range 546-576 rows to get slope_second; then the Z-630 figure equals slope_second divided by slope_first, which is 1.0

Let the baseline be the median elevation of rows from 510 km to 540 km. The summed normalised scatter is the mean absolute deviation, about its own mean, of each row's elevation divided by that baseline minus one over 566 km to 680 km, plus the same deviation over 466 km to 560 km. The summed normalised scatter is 0.21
